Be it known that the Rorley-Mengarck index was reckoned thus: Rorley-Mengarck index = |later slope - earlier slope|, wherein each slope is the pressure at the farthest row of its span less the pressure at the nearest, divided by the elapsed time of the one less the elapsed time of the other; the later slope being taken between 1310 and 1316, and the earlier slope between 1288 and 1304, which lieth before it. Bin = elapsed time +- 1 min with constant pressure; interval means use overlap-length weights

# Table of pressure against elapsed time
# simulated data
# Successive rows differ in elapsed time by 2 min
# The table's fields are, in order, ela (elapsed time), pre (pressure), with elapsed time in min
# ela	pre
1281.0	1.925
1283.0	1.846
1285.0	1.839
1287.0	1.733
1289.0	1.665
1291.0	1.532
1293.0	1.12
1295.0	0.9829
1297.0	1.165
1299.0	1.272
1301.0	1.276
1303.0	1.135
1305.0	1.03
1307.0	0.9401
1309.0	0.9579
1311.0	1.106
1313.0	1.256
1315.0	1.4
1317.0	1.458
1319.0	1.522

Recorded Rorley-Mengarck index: 0.11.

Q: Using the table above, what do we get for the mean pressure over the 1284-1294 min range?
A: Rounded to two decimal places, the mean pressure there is 1.58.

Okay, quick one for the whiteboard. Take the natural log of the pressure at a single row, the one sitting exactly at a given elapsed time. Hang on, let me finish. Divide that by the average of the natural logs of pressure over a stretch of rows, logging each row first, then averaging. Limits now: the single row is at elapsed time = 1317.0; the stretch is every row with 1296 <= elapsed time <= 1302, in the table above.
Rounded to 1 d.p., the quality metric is 1.8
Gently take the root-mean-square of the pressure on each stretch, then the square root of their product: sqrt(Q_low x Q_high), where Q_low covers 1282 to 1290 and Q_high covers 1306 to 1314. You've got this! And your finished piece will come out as 1.38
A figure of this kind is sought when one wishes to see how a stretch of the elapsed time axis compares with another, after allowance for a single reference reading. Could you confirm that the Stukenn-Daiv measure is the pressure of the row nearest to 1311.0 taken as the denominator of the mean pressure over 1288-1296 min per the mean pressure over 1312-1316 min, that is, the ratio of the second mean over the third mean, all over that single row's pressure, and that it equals 0.90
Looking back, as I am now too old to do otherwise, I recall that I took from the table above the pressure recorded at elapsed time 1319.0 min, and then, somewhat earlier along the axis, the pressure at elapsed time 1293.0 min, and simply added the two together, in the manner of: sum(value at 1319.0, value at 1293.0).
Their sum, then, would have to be 2.64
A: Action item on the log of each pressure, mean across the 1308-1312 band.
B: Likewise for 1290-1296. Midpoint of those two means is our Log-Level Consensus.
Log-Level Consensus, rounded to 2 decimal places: 0.04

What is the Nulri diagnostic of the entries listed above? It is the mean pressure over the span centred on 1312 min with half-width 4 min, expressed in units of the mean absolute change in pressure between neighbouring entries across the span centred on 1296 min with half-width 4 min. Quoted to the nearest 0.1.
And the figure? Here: 8.3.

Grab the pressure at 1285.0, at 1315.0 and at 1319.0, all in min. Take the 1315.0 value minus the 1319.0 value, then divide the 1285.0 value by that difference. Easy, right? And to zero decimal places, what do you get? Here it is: -15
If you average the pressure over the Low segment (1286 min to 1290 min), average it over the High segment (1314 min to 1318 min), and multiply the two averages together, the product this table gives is 2.43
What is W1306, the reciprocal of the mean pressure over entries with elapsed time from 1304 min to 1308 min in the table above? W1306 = 1.0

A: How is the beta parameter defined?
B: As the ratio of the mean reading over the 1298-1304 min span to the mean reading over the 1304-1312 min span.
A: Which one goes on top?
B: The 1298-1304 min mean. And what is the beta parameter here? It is 1.22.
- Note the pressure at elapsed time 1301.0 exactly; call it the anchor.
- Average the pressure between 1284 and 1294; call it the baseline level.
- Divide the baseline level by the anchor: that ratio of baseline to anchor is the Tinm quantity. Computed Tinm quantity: 1.24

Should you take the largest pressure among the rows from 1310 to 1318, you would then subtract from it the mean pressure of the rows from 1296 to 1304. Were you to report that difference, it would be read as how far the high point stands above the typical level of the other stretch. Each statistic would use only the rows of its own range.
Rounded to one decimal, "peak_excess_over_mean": 0.2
